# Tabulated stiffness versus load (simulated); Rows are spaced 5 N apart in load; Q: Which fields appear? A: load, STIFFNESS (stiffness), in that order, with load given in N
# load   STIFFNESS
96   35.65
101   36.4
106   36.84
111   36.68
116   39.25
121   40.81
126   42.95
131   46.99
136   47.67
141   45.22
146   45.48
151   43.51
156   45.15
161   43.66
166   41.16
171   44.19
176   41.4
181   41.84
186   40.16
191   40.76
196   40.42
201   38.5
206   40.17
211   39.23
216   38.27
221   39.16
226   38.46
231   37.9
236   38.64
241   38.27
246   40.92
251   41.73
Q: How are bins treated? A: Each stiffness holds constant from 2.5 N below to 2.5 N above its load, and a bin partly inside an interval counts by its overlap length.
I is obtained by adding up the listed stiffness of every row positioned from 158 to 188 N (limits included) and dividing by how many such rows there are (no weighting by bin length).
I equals 42.1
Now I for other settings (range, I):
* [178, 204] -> 40.3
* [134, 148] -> 46.1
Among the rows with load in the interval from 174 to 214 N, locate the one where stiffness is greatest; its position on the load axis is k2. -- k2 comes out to 181 N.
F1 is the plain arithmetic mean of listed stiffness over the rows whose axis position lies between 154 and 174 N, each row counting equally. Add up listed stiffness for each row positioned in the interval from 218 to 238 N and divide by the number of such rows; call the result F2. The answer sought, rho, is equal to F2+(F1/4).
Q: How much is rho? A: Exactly 49.4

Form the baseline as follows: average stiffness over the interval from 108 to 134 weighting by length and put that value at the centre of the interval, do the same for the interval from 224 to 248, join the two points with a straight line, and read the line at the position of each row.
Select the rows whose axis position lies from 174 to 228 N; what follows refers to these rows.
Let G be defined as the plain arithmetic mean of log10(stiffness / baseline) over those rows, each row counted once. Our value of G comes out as 0.003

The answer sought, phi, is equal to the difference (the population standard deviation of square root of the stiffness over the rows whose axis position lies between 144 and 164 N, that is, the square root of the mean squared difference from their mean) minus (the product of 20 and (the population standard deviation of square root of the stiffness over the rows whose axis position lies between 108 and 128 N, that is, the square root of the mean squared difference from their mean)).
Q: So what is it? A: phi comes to -3.6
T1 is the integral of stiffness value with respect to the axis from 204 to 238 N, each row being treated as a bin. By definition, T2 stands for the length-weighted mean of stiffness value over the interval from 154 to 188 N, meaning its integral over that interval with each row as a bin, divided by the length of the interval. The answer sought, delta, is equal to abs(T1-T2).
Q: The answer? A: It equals 1277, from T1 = 1320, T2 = 42.5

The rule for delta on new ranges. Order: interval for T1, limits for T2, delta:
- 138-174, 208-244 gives 1548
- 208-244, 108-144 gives 1347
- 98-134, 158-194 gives 1399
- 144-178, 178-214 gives 1439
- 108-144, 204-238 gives 1500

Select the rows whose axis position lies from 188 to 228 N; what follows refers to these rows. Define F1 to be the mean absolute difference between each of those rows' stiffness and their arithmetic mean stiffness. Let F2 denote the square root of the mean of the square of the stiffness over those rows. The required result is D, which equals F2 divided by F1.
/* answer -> 49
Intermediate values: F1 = 0.81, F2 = 39.4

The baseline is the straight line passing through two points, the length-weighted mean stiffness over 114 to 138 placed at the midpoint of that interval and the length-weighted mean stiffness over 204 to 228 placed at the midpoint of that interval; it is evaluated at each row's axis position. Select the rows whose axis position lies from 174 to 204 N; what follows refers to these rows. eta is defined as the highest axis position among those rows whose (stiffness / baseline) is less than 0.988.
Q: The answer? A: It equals 201 N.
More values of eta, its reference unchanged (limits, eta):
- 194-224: 216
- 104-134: 126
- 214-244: 216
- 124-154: 126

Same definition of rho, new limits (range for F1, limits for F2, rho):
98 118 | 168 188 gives 51.2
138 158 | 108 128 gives 51.1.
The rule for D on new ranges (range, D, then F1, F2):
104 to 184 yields 17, 2.59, 42.8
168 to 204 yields 33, 1.23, 41.1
